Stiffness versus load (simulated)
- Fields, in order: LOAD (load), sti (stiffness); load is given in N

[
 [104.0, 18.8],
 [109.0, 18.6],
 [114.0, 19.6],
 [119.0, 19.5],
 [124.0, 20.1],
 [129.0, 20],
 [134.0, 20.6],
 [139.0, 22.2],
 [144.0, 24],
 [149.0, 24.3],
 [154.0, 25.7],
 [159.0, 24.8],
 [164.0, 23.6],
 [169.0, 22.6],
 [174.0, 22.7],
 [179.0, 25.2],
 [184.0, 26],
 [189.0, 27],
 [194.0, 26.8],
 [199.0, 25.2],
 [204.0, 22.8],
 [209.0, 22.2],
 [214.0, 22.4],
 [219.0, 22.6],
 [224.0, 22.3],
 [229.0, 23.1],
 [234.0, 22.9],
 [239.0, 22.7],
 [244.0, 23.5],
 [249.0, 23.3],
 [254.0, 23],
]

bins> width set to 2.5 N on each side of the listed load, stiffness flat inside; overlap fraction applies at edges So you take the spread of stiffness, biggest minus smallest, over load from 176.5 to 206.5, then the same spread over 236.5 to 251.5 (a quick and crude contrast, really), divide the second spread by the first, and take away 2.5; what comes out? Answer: -2.3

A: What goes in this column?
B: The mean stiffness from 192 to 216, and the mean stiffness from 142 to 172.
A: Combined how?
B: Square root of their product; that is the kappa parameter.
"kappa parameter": 24.0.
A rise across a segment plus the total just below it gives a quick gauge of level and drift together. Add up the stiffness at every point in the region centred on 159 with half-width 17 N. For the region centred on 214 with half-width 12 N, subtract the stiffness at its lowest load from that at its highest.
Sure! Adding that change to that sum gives 167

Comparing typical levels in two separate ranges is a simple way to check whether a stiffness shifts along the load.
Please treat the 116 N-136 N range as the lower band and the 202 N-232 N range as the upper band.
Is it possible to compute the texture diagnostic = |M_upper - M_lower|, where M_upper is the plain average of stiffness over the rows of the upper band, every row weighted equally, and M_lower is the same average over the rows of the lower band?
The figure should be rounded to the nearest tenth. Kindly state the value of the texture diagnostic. 2.5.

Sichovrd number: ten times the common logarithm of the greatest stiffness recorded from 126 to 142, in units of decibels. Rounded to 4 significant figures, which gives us 13.46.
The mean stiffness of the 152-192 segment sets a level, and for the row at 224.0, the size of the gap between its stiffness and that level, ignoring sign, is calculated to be 2.4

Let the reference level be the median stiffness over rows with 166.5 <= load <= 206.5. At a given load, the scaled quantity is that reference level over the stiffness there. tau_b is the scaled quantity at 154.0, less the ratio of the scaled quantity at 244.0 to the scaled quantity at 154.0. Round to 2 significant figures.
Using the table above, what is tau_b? -0.11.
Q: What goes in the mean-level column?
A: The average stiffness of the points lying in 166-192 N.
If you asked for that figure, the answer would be 24.7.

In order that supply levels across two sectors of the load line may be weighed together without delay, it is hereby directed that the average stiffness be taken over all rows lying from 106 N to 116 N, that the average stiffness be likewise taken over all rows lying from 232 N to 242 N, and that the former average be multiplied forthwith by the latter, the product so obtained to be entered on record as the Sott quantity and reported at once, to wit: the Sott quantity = 435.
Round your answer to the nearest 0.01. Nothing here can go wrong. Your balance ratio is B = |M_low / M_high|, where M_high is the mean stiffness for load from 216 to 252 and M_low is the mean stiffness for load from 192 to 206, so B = 1.09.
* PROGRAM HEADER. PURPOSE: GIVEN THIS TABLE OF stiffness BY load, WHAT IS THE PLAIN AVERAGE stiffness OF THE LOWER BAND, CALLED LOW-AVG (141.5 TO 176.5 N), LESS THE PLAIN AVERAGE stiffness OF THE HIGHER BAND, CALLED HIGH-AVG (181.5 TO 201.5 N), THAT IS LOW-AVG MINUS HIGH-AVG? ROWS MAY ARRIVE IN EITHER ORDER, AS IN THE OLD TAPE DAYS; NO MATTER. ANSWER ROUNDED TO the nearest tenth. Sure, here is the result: -2.3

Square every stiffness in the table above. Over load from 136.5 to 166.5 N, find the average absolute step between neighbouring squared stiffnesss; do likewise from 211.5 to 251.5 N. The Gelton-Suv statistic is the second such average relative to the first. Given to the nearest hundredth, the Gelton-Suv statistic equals 0.33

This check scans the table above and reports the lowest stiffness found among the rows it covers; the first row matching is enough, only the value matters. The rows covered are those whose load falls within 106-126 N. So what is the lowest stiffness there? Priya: 18.6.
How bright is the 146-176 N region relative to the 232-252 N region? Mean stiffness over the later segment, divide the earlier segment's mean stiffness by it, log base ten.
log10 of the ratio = 0.02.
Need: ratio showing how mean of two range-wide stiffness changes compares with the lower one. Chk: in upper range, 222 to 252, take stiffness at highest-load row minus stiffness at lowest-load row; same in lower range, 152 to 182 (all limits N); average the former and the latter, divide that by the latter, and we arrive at -0.5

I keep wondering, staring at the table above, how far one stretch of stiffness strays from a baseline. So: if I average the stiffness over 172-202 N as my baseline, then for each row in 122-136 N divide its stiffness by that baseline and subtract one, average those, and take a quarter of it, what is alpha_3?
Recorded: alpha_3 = -0.052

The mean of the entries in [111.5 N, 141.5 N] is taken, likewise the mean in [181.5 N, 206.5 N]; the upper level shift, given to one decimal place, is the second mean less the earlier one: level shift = 5.2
